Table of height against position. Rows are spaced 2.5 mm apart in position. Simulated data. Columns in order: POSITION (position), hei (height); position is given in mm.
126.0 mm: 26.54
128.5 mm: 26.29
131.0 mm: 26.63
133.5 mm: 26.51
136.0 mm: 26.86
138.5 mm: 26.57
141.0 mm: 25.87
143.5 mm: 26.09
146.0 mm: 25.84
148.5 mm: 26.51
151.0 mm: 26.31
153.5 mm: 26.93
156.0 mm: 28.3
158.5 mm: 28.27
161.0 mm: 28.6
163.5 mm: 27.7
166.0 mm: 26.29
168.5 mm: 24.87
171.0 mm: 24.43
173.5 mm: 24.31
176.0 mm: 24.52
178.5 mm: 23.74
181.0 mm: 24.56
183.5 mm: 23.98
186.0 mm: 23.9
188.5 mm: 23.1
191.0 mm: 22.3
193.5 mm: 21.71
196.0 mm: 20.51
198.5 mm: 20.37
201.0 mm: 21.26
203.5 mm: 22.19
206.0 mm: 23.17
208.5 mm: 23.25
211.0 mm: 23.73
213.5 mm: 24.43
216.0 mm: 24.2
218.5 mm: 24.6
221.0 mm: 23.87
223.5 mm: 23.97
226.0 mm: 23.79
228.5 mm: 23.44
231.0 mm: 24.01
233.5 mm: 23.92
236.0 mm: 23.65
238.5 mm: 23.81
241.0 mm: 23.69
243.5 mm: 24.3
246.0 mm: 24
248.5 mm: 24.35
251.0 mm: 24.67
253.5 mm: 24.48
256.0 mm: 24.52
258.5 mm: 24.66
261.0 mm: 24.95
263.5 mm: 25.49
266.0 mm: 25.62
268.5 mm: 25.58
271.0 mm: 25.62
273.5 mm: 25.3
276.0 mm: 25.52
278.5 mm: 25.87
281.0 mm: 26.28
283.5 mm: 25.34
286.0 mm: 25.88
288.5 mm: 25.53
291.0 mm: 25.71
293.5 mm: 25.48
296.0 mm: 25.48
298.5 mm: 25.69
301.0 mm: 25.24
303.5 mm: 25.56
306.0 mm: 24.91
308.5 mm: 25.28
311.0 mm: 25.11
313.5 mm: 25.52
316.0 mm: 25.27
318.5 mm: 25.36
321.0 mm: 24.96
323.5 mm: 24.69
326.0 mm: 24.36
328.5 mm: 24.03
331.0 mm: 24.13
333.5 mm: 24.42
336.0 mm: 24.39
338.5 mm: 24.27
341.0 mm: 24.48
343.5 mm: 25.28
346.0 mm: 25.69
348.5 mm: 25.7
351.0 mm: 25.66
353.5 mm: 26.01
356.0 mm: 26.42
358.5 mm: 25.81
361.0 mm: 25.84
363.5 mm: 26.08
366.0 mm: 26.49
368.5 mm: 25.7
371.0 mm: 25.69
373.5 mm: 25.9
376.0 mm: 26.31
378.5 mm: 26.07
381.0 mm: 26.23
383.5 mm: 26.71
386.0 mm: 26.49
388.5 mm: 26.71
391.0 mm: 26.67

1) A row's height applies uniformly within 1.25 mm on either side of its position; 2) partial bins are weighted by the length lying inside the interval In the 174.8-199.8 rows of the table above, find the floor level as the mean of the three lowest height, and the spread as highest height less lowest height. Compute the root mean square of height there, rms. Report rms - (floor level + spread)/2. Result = 10.4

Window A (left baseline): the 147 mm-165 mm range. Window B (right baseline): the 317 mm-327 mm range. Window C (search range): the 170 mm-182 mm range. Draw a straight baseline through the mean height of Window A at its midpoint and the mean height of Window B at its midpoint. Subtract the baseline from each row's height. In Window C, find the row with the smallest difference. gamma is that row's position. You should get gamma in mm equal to 178.5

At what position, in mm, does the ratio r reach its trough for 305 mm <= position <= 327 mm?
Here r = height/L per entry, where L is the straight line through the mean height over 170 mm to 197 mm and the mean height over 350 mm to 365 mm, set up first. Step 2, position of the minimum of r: 326.0 mm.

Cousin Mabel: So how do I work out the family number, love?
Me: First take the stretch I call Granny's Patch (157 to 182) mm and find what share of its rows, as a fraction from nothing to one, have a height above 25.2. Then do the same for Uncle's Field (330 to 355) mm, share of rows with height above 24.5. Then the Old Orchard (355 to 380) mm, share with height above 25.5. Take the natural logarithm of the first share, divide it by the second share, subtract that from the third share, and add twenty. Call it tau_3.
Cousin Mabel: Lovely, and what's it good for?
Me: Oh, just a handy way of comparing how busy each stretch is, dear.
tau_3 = 22.83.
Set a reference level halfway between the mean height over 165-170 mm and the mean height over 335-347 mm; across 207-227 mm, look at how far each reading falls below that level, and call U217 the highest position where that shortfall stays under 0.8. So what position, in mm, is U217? 218.5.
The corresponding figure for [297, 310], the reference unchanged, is 308.5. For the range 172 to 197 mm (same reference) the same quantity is 181.0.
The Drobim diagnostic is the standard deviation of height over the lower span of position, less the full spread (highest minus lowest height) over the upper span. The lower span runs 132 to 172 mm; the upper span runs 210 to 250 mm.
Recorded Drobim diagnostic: 0.0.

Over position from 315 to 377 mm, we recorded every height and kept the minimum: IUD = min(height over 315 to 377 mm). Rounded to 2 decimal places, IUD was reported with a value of 24.03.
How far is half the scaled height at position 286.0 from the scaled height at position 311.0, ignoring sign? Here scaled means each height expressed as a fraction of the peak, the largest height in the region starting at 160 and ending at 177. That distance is 0.426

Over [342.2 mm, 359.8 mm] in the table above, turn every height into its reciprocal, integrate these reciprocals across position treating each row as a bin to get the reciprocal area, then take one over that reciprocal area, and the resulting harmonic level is 1.47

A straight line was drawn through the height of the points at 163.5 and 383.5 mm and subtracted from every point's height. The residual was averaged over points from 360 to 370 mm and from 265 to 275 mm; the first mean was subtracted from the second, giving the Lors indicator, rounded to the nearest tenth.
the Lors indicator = -0.9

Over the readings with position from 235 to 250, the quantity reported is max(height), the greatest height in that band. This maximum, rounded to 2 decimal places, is 24.35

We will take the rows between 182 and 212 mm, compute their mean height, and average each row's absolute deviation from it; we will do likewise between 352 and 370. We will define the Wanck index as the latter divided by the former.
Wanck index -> 0.23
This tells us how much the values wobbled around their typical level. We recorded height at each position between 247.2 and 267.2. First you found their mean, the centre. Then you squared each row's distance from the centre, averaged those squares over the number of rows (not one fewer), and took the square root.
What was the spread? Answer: 0.4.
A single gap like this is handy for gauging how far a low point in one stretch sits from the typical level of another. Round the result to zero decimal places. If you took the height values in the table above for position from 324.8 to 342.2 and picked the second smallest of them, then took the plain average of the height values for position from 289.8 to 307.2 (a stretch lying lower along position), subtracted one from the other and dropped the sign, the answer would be 1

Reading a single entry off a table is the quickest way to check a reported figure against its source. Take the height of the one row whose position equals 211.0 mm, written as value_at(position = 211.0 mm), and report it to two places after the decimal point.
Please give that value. 23.73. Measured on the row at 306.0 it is 24.91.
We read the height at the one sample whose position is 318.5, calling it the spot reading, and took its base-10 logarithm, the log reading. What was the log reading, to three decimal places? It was 1.404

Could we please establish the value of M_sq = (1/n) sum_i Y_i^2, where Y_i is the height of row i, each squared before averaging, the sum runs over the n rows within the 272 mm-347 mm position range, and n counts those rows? 634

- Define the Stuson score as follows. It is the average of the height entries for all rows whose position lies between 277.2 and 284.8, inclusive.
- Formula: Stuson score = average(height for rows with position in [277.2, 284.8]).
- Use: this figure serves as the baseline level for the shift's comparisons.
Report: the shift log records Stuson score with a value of 25.8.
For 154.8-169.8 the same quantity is 27.3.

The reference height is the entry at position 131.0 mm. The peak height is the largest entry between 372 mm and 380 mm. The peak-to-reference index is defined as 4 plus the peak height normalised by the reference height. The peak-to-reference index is 4.99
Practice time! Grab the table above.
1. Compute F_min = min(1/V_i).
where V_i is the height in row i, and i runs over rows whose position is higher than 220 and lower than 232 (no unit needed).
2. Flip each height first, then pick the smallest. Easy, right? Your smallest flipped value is 0.0416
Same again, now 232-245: 0.0412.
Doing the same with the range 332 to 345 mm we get 0.0396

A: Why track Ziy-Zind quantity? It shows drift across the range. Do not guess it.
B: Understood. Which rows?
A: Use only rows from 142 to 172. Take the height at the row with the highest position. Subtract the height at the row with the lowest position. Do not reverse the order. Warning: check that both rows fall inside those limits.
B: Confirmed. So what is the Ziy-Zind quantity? -1.7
